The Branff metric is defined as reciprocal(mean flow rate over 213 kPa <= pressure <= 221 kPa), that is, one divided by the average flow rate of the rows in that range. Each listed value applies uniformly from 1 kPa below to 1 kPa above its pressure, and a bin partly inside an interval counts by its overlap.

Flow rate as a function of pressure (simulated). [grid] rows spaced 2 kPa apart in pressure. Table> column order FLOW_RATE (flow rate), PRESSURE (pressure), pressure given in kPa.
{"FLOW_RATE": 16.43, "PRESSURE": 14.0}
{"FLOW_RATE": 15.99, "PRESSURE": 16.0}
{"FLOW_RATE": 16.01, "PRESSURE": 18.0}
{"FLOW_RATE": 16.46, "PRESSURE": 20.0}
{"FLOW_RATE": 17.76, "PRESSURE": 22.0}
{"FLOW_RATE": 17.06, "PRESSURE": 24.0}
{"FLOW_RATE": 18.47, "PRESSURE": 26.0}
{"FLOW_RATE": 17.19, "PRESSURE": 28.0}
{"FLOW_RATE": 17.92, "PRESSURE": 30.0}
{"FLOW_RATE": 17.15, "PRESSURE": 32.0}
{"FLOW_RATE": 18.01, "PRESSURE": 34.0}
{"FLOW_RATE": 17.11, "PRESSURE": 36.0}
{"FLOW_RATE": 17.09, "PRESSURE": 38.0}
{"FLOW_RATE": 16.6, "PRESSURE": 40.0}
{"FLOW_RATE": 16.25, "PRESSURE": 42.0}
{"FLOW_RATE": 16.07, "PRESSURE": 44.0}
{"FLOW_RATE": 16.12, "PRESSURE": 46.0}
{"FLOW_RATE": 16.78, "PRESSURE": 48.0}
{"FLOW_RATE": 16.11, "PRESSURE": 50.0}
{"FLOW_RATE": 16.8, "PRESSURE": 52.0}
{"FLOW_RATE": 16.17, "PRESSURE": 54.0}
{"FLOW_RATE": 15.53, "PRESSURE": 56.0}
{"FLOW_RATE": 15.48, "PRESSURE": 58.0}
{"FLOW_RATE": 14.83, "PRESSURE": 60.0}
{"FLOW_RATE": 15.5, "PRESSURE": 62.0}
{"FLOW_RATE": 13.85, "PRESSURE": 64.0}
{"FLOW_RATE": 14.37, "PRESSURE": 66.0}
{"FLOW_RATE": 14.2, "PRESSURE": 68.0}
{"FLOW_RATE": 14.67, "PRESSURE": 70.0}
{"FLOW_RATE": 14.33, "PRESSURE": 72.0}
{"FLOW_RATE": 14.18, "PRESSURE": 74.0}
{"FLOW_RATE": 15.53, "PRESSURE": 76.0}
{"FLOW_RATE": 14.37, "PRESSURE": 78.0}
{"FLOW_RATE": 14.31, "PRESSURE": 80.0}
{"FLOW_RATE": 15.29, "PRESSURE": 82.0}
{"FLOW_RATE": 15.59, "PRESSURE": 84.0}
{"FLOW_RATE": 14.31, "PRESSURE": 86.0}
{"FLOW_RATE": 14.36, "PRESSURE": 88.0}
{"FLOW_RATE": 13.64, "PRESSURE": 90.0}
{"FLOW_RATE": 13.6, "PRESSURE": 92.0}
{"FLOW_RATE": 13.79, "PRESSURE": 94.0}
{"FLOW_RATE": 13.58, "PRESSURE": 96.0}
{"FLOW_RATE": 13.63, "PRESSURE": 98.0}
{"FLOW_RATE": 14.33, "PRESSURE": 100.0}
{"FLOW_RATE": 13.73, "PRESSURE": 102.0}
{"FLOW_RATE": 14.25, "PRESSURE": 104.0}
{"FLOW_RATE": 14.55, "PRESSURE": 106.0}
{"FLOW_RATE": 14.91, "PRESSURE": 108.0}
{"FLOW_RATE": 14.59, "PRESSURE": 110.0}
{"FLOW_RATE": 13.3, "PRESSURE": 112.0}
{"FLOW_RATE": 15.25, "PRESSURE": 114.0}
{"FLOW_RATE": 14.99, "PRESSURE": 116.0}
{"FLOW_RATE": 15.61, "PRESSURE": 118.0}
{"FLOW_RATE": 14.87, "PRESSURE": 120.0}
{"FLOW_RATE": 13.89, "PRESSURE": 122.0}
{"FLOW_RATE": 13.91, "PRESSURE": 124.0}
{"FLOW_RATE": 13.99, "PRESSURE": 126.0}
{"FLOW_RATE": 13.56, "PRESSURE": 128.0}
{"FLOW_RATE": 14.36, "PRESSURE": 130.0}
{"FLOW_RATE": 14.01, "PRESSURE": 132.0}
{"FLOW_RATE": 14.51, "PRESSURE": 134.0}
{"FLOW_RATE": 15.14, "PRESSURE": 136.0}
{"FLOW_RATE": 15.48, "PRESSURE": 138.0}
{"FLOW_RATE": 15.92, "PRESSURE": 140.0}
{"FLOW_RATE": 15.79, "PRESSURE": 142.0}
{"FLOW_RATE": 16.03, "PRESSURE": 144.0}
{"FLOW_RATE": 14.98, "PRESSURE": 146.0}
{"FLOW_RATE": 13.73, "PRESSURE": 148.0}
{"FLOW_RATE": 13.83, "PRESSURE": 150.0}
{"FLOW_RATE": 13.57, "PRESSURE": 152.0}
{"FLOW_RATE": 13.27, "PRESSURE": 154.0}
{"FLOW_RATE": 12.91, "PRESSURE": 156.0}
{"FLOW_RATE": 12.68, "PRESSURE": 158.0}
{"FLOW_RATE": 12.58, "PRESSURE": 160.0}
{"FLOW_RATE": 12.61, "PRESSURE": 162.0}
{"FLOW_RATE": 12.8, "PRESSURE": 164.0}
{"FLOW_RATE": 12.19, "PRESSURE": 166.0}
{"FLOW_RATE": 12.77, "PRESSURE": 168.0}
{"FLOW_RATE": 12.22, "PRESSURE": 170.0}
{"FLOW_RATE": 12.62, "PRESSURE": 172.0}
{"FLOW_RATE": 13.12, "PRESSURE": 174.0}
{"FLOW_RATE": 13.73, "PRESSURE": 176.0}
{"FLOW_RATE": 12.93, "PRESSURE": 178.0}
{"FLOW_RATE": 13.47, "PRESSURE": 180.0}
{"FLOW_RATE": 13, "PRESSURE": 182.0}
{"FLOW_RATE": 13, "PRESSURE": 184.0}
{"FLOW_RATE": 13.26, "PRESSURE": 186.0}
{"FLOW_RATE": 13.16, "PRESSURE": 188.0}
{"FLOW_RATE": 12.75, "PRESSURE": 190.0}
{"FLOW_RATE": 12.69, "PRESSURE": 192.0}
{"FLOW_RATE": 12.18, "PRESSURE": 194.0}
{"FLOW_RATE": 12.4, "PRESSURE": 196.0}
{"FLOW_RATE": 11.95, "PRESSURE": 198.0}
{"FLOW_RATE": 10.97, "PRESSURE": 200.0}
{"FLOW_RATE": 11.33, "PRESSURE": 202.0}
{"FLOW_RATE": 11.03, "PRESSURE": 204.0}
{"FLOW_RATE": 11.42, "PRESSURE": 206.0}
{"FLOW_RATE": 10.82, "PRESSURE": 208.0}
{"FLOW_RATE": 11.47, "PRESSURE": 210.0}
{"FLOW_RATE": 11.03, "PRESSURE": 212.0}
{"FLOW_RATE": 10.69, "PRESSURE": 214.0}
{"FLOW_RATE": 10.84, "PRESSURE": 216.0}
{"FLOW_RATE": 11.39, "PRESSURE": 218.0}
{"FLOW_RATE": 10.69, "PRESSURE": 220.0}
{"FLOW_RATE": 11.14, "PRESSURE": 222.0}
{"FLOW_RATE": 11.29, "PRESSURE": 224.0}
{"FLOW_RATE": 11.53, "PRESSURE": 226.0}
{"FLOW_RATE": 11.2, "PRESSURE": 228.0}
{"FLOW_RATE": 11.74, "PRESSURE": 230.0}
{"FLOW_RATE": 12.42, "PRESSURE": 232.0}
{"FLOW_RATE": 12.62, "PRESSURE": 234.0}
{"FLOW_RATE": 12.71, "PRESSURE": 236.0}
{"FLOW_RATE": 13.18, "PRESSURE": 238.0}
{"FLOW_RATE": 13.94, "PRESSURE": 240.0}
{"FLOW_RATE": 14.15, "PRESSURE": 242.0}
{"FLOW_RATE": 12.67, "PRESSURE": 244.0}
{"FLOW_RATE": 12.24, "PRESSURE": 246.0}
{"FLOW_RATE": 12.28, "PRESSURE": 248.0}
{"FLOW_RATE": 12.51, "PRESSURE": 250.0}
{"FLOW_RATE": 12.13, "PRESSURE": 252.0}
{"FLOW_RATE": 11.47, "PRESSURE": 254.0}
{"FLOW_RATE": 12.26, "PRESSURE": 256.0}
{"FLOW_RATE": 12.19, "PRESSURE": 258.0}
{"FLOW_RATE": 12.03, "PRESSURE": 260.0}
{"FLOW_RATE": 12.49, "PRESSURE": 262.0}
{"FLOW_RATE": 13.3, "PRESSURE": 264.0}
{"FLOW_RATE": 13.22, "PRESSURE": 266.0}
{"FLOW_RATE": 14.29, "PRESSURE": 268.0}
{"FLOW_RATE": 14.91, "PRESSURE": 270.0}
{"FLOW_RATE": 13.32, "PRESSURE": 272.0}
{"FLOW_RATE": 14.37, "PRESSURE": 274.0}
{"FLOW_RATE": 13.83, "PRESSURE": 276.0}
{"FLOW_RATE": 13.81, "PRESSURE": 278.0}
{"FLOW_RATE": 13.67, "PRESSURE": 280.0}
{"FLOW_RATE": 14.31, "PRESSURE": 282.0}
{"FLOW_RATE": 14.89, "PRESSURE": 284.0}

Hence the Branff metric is 0.092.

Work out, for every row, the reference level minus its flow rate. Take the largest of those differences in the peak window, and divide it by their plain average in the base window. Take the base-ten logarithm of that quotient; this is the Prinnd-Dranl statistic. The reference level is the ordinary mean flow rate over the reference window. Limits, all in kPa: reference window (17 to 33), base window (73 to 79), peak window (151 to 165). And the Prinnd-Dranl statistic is 0.26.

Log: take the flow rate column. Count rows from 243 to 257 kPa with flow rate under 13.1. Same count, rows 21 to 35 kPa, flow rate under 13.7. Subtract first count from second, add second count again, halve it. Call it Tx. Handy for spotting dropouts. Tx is -3.50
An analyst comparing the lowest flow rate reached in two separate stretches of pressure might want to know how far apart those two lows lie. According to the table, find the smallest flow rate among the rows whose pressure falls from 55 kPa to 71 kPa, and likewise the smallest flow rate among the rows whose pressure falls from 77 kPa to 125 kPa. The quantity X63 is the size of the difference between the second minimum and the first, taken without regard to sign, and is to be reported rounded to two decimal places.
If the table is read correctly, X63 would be 0.55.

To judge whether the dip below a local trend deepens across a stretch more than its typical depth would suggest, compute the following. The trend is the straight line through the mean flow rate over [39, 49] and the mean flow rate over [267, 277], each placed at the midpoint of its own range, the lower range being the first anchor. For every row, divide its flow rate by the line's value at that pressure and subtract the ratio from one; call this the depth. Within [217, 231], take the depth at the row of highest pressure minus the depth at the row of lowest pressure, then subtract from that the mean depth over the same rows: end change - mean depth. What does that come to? -0.26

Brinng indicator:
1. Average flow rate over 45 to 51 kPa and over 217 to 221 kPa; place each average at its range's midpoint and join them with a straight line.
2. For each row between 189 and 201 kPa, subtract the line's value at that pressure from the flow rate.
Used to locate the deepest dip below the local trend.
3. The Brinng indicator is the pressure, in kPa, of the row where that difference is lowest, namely 200.0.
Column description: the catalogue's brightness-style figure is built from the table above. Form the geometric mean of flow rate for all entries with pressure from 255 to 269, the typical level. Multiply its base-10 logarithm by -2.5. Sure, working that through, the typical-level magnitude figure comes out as -2.8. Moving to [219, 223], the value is -2.6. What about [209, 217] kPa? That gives -2.6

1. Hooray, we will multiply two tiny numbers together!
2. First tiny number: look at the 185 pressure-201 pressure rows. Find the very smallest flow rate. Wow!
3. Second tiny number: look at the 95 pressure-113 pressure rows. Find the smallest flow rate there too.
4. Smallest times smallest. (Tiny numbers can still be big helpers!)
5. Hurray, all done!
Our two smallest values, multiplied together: 146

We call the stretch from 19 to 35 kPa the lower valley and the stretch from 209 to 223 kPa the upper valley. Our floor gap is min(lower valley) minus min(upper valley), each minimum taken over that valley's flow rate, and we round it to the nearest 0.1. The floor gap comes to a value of 5.8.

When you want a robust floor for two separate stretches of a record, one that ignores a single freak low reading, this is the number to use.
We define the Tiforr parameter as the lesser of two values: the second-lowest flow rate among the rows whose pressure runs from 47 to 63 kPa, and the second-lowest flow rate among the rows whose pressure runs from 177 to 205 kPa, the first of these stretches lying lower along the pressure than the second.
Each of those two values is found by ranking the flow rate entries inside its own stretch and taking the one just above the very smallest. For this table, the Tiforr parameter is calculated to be 11.0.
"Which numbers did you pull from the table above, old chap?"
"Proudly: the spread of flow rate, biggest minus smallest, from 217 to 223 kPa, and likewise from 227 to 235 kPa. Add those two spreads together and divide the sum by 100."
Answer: 0.021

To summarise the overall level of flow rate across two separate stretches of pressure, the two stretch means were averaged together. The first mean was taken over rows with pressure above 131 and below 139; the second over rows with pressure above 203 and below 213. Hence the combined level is 13.0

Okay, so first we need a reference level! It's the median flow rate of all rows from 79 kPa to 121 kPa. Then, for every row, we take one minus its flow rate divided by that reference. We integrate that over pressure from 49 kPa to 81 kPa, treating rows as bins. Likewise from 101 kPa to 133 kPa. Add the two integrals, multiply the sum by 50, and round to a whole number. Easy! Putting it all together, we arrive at -80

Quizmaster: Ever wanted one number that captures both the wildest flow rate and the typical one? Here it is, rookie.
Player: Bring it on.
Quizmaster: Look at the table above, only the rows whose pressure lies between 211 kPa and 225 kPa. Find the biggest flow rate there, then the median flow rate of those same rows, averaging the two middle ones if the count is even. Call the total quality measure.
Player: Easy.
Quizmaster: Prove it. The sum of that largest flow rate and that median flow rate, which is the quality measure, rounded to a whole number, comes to 22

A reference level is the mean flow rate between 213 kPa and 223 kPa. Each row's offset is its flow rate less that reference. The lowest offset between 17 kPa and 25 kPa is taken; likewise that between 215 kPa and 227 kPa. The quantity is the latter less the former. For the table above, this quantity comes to -5.3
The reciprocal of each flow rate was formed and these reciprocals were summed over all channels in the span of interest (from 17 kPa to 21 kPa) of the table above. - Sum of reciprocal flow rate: 0.123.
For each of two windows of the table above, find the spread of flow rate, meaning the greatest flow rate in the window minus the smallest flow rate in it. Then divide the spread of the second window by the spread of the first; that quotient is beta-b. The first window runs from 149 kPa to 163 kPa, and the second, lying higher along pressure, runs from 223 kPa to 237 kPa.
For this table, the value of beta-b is 1.21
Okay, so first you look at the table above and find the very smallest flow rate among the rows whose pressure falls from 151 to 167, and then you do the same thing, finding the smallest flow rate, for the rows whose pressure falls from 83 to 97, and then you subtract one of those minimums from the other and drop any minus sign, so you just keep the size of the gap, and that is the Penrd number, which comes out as 1.4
